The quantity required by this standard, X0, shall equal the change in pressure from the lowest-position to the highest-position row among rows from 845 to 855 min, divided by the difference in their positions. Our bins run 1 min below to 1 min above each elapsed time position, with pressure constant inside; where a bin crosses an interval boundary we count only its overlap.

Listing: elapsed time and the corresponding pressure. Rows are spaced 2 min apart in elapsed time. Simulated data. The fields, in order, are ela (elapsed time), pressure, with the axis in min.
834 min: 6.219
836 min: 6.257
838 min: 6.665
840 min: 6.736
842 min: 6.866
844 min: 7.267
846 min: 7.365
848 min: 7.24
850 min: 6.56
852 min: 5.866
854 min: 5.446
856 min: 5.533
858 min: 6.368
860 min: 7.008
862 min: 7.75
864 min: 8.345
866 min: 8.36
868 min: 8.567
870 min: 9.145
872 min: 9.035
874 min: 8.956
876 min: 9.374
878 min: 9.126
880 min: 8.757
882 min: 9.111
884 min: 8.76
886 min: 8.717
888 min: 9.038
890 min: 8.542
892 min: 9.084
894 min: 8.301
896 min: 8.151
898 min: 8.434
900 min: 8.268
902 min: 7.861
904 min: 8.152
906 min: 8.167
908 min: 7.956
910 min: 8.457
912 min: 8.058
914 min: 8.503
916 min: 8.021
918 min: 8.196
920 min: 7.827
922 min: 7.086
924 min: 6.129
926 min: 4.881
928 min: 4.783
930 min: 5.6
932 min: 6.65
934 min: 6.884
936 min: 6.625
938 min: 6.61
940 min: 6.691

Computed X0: -0.2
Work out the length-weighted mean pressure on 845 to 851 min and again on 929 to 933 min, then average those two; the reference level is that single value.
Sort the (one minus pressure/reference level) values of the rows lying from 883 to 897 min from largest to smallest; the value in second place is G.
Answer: -0.3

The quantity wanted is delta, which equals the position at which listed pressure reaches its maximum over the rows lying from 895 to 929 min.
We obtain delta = 914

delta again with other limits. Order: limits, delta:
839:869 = 868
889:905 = 892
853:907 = 876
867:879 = 876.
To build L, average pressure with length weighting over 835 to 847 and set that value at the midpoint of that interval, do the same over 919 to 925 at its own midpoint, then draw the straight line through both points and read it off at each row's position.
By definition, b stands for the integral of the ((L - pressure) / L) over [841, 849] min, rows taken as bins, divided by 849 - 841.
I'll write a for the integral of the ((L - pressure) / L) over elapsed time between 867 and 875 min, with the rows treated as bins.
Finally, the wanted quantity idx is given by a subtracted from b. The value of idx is 2.3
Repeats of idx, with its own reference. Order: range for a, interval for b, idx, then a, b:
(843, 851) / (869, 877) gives 0.0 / -0.3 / -0.3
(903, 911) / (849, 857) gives 1.5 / -1.4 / 0.1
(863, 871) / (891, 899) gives 1.7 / -2.0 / -0.2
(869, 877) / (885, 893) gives 2.3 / -2.6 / -0.3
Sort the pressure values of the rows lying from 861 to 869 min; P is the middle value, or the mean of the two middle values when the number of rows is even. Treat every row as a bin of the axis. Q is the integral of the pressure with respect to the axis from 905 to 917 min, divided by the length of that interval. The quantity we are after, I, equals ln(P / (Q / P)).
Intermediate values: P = 8.35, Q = 8.2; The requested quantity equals 2.14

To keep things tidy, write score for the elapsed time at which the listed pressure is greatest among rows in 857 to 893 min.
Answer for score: 876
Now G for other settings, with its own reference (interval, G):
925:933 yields 0.3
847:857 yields 0.2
